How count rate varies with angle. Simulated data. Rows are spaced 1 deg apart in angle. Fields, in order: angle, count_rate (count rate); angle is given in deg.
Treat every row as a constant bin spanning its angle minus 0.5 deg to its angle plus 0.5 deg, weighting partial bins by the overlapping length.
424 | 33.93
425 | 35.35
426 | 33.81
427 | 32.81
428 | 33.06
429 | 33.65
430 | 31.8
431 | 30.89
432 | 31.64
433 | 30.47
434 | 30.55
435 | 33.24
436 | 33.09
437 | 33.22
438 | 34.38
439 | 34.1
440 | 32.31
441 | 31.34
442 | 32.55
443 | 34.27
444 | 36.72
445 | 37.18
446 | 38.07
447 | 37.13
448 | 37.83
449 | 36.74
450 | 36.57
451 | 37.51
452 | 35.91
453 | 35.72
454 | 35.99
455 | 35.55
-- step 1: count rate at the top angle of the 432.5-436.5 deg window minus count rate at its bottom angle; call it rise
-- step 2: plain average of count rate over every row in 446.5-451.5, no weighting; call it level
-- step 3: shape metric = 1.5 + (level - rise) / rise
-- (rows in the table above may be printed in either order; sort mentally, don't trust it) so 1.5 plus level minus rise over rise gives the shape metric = 15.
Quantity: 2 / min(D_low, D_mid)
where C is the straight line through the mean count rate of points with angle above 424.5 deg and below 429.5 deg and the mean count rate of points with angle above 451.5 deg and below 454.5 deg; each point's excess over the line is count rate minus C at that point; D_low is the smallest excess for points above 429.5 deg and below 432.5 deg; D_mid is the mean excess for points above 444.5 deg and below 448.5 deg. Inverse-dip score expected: -0.63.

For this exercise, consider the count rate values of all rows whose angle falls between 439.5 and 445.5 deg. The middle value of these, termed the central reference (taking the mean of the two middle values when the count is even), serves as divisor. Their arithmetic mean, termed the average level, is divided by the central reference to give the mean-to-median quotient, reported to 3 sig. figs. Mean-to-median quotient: 1.02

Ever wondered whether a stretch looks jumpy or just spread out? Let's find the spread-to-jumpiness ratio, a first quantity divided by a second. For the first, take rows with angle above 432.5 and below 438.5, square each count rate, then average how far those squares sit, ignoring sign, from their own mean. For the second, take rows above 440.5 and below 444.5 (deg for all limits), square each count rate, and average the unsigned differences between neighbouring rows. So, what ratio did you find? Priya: 0.7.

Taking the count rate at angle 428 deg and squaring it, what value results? 1093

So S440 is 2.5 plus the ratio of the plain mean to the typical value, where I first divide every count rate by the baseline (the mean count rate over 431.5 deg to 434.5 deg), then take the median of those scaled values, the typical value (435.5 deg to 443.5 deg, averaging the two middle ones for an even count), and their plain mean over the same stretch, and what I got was 3.50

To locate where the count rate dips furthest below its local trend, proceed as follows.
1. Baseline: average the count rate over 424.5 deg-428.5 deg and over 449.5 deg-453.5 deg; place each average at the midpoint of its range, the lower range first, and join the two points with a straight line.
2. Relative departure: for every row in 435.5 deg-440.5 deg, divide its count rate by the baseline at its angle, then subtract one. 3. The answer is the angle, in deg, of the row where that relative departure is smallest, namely 440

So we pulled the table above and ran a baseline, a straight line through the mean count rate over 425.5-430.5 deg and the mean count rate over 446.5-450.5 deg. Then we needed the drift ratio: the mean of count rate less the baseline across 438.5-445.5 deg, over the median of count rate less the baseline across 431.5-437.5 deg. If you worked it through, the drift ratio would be 0.92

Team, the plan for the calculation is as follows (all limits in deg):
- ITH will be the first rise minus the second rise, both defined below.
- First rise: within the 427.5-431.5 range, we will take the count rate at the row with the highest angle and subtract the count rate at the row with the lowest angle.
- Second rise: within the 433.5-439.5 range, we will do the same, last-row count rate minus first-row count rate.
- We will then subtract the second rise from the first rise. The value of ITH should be -5.7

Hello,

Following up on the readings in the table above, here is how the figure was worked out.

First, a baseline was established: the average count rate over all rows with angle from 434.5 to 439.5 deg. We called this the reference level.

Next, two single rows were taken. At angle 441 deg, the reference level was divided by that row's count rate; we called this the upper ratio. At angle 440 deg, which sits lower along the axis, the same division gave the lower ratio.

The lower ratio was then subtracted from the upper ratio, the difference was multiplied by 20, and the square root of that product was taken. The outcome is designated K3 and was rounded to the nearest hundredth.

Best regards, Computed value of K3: 0.80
